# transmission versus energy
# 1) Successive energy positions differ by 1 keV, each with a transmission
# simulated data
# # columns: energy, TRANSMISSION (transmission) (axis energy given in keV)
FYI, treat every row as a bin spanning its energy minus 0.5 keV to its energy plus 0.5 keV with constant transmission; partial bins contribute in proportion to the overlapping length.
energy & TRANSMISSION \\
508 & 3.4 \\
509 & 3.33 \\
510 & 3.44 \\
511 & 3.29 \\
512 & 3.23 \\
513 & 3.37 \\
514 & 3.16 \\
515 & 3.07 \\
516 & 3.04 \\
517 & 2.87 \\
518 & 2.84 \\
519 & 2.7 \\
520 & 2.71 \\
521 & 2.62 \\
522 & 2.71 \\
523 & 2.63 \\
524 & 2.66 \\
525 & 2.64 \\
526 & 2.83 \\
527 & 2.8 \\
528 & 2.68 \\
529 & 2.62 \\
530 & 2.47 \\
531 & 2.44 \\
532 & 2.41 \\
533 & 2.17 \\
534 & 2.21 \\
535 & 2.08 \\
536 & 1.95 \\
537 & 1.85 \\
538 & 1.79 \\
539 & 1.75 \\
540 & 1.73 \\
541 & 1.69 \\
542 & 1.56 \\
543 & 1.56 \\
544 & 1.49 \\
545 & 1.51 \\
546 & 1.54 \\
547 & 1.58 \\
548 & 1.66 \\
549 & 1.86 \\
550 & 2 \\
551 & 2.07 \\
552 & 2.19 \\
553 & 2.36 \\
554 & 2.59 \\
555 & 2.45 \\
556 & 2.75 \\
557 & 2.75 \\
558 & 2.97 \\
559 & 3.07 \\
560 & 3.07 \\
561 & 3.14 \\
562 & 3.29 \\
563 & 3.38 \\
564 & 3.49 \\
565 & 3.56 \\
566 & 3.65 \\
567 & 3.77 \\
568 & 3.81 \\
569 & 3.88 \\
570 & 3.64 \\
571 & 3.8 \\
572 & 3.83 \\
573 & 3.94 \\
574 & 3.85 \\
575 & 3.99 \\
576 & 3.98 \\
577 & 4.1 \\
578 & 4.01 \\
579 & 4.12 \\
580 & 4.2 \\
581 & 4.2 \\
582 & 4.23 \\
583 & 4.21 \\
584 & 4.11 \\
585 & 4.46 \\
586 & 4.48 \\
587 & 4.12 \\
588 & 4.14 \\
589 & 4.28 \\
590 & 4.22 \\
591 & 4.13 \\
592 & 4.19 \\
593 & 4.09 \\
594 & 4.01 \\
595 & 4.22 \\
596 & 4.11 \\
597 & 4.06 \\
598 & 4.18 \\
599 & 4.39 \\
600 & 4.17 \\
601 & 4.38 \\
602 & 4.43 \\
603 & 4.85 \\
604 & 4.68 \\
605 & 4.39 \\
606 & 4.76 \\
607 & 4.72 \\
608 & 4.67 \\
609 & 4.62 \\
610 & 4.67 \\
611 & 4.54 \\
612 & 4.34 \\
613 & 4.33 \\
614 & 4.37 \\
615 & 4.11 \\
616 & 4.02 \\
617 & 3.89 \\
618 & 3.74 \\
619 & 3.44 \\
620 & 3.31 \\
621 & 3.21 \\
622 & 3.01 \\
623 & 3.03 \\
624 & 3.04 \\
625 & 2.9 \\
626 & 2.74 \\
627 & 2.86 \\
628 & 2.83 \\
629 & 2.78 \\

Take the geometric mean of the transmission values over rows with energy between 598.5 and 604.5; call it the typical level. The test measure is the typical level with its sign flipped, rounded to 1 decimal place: -4.5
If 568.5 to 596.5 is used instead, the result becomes -4.1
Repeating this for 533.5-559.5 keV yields -2.0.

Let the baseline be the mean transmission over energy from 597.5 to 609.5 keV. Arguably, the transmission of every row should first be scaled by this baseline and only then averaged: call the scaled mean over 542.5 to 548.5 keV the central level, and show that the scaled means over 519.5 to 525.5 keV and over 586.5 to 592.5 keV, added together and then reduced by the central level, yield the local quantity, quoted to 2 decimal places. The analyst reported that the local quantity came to 1.17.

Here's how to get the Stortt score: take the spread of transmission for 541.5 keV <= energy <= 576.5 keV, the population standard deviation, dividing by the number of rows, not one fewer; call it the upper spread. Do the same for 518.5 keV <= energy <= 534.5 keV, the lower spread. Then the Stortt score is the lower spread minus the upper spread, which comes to -0.7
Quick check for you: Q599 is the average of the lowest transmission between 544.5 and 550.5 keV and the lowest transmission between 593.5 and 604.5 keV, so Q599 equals 2.76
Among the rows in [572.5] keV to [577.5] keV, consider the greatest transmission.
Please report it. 4.1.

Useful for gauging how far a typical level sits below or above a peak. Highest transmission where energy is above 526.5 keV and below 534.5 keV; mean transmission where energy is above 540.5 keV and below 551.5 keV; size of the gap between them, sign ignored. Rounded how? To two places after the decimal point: 1.12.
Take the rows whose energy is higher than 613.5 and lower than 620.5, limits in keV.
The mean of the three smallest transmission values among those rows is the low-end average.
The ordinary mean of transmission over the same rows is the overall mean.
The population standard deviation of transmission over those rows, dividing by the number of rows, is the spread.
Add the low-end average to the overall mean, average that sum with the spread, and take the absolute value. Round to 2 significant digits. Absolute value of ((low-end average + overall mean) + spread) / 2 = 3.8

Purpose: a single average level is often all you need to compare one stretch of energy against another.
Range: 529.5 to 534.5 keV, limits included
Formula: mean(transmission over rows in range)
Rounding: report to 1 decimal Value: 2.3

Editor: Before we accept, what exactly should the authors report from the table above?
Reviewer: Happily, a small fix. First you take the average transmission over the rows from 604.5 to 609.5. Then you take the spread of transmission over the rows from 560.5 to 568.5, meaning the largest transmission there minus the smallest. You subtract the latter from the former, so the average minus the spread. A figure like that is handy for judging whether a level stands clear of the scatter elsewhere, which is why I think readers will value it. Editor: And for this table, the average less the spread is 4.0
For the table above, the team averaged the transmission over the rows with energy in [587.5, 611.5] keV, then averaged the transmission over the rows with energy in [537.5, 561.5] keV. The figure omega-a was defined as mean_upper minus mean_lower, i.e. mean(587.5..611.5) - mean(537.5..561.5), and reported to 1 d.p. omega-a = 2.2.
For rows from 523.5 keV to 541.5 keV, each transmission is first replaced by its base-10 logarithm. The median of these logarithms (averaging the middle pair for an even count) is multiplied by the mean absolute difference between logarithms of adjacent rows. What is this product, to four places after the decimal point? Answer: 0.0058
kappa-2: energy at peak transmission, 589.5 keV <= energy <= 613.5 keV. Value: 603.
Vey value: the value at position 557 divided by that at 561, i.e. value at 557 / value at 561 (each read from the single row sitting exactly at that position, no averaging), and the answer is 0.88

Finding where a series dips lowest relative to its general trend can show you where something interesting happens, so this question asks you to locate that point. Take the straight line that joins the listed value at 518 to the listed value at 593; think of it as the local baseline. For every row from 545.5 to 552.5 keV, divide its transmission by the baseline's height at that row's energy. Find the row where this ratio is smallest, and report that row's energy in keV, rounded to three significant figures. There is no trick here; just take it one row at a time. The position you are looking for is 546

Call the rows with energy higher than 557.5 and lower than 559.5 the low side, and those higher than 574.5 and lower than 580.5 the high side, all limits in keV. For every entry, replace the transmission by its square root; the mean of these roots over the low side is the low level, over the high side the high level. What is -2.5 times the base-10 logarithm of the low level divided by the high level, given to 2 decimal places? 0.16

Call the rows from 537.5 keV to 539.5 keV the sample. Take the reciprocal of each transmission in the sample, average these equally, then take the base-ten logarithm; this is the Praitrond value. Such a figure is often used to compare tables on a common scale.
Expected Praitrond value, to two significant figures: -0.25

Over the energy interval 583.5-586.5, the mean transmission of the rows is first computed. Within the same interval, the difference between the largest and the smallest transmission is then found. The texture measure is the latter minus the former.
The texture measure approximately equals -4.0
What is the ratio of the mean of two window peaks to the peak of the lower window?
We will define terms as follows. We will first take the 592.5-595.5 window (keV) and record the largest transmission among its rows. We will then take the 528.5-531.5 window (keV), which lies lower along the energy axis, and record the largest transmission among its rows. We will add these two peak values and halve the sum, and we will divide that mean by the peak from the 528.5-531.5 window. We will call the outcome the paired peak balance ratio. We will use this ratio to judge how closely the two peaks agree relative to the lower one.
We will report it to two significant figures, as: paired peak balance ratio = 1.3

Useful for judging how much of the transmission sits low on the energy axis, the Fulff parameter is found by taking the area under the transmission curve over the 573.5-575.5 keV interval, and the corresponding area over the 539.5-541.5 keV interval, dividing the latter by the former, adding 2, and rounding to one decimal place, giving 2.4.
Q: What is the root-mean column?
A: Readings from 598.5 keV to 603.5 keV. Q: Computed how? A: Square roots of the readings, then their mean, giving 2.1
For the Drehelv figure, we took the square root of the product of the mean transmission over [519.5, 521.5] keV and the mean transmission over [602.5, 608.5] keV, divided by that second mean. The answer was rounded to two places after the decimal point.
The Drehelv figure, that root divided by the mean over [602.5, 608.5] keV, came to 0.75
